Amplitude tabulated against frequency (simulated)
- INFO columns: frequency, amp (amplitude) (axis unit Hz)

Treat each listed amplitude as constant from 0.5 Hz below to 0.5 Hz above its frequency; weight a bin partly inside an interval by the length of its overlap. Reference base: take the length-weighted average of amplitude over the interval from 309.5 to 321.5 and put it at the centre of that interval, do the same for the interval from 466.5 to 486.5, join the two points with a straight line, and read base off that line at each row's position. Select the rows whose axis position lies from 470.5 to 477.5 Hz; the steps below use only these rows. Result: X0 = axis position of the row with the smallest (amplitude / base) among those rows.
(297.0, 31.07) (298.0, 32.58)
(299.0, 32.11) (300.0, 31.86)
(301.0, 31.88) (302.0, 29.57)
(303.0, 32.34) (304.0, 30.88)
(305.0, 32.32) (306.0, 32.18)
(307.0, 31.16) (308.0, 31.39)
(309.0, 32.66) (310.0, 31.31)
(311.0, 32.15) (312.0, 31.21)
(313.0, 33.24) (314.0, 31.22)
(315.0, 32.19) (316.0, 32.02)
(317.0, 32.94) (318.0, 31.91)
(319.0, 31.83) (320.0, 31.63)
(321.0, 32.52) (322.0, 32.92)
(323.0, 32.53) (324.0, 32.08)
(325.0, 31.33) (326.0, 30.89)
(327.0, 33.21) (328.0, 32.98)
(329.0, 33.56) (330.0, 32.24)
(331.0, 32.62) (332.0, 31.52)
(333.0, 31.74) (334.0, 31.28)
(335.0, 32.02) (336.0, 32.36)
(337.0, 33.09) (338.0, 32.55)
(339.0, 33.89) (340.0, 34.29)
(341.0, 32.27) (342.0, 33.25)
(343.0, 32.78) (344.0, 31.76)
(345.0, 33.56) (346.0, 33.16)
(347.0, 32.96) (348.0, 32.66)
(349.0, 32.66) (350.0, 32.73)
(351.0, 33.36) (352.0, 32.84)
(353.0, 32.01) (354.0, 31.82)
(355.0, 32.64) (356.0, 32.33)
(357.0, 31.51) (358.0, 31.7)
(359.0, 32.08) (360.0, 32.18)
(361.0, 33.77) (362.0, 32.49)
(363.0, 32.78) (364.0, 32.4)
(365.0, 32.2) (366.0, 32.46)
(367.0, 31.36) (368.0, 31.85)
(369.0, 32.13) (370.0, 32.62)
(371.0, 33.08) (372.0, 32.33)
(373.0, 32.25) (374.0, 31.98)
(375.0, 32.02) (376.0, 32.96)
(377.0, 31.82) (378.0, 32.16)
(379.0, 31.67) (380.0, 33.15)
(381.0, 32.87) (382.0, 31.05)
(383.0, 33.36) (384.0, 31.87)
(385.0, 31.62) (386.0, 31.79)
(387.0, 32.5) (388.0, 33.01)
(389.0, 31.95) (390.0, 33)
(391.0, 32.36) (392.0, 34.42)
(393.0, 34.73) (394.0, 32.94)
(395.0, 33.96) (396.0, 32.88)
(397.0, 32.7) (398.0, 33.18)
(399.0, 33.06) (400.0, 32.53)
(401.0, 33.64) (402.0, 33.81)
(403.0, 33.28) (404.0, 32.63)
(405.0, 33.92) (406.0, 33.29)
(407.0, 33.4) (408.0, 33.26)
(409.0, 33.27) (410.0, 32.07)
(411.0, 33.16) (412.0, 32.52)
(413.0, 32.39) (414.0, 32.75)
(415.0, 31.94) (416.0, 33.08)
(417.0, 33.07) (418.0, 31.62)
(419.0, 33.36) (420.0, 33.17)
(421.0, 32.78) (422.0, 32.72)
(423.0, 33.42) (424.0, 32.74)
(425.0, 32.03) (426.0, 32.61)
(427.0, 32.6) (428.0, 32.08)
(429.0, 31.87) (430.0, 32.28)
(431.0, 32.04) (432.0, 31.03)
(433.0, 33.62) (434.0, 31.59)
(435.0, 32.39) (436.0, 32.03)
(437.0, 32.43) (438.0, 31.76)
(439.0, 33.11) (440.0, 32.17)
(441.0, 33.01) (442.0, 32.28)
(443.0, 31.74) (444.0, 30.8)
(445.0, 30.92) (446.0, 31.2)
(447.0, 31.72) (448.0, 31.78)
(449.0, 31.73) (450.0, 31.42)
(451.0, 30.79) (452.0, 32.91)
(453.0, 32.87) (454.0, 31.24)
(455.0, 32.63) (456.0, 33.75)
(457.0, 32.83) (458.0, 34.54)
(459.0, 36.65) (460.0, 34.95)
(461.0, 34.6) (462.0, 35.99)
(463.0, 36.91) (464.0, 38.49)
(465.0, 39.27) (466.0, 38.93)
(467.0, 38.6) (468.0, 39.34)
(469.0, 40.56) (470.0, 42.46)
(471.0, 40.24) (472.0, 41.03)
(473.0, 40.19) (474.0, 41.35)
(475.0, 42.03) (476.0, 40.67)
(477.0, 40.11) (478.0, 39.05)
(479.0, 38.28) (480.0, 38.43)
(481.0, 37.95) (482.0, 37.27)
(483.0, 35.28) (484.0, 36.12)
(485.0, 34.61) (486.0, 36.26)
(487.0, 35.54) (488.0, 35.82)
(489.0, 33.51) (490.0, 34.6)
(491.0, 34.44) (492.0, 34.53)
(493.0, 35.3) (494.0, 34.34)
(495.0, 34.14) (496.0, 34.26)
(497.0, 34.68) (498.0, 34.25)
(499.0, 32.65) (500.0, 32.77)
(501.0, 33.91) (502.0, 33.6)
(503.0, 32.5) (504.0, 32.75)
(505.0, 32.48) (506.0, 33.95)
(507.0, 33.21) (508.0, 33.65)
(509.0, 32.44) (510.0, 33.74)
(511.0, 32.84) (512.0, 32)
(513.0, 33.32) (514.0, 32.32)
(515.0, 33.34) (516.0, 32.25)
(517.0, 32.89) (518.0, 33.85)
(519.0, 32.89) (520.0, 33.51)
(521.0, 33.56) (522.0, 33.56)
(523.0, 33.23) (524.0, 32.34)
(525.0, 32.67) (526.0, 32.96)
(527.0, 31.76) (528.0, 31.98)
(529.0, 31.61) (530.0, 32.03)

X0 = 477.0 Hz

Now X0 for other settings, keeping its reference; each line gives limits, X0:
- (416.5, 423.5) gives 418.0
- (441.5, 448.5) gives 444.0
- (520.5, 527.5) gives 527.0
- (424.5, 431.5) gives 429.0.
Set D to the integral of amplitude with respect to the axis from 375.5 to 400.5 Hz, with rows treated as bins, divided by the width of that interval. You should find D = 32.7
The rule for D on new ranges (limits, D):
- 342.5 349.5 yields 32.8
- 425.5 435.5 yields 32.2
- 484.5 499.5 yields 34.6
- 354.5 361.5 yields 32.3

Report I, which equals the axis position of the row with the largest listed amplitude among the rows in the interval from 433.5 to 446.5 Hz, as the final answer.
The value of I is 439.0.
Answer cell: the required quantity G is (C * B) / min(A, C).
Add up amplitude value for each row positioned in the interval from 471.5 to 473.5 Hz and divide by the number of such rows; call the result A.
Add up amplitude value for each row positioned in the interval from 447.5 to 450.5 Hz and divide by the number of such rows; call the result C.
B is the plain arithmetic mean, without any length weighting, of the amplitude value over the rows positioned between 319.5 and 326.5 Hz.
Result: 32.0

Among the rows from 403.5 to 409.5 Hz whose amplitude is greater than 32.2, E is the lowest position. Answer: 404.0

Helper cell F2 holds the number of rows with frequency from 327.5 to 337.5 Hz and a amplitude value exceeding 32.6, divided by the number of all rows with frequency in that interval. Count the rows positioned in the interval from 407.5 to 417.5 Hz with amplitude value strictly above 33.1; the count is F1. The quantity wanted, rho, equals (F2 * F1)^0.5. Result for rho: 1.10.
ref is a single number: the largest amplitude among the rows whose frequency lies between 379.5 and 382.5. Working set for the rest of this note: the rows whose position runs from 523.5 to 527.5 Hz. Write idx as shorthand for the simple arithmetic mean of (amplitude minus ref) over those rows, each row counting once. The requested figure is -0.7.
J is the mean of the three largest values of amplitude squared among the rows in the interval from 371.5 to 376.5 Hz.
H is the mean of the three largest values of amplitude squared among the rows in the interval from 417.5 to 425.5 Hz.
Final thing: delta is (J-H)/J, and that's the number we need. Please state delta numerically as -0.05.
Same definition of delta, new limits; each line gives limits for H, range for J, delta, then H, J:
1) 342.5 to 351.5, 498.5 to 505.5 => 0.00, 1113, 1118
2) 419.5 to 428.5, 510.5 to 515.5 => 0.00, 1097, 1100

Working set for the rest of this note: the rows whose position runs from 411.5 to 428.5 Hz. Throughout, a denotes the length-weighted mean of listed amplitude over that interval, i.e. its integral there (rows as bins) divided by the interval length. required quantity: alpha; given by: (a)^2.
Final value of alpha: 1065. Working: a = 32.6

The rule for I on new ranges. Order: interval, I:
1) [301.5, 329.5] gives 329.0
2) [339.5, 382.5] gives 340.0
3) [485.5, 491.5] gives 486.0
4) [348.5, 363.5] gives 361.0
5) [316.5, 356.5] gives 340.0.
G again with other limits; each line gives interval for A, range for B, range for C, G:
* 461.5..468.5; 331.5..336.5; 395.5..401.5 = 31.8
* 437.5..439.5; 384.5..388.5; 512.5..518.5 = 32.8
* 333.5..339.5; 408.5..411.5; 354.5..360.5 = 32.8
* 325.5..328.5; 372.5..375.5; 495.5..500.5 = 33.4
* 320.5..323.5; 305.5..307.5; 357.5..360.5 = 31.7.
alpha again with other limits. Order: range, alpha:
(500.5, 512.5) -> 1095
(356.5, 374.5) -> 1042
